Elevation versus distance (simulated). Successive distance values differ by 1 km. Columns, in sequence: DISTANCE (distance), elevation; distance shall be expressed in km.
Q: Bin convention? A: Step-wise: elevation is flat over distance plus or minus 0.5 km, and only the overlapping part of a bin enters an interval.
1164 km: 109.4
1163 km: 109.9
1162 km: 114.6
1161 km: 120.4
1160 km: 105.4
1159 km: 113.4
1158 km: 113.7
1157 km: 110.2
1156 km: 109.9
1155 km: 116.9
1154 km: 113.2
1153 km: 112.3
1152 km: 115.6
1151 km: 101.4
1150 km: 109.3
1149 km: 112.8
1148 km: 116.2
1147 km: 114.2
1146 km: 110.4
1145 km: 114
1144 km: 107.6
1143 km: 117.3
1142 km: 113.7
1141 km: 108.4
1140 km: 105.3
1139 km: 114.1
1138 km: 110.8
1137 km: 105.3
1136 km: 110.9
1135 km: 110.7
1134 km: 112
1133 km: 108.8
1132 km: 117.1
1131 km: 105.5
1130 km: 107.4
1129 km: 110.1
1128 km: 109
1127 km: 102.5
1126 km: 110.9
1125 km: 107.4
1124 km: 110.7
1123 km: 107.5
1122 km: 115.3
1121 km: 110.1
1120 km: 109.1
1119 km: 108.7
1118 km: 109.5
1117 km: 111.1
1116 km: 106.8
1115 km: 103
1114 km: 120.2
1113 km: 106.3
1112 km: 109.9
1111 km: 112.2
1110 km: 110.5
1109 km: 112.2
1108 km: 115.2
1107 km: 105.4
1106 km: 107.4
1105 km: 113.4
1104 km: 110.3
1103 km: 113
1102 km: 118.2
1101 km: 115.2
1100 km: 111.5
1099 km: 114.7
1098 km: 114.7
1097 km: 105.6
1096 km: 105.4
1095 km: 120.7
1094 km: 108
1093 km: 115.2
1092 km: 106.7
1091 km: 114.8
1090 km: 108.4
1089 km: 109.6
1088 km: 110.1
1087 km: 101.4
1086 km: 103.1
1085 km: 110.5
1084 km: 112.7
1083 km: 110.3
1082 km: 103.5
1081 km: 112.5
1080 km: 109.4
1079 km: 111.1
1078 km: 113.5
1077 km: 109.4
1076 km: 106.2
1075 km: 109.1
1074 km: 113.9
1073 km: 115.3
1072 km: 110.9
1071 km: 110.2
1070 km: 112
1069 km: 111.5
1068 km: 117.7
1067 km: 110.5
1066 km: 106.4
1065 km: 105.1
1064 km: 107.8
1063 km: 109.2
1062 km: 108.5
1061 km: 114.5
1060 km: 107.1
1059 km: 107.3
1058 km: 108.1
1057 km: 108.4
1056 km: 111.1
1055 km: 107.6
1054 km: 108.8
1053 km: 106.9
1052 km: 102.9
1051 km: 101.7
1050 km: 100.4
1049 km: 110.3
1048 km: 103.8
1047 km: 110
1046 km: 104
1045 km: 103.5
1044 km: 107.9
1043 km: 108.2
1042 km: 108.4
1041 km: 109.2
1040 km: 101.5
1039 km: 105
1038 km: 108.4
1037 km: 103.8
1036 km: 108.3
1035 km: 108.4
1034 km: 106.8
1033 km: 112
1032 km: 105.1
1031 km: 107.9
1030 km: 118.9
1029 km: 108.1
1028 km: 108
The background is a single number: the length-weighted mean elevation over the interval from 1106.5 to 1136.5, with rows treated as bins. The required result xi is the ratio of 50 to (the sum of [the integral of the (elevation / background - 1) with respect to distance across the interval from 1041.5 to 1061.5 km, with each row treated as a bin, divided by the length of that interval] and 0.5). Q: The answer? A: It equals 105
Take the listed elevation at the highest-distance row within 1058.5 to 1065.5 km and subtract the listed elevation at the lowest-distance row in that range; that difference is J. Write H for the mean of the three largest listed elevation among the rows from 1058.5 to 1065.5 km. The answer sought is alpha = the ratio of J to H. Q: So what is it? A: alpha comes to -0.020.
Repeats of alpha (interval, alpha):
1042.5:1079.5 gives 0.025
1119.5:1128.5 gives -0.001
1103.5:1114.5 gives 0.085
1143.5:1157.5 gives 0.022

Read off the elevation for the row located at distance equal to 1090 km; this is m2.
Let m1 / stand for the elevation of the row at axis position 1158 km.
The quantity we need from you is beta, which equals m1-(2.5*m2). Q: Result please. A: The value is -157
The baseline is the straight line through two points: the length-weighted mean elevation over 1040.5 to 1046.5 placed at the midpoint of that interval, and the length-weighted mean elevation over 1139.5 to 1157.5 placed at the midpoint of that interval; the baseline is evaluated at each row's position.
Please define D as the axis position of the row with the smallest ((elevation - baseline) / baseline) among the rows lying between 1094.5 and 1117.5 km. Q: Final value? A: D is 1115 km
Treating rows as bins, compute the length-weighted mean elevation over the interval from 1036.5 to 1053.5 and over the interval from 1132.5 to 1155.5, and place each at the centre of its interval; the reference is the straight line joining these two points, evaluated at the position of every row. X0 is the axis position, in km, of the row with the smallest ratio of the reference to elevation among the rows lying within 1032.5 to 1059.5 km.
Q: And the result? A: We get 1033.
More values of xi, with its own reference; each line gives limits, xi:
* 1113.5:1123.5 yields 100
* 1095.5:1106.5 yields 97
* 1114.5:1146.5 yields 100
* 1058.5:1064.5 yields 101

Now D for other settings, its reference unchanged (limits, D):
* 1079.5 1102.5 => 1087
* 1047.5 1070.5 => 1050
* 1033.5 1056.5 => 1050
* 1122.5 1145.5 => 1127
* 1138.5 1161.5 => 1151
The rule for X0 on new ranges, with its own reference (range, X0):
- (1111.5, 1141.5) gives 1114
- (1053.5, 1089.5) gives 1068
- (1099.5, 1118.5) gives 1114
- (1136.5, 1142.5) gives 1139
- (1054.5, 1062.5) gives 1061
